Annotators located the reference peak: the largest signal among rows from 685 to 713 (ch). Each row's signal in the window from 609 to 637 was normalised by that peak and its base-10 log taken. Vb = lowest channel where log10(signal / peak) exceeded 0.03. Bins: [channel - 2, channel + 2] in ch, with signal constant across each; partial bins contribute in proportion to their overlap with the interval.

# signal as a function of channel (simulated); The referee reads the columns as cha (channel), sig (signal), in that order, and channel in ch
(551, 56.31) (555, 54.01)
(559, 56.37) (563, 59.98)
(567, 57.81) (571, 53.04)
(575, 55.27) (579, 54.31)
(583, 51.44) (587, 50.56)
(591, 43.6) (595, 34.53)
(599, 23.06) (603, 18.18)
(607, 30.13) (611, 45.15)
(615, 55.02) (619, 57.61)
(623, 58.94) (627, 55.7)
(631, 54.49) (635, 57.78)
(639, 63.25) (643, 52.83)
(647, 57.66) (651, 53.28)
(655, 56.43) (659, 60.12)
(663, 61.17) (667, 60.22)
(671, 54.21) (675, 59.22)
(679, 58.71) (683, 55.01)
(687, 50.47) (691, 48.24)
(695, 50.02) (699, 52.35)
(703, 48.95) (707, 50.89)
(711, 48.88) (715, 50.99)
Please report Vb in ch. 619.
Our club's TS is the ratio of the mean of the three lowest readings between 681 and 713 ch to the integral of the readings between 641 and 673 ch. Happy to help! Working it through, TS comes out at 0.0267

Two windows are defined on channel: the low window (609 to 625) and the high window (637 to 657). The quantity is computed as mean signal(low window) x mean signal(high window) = 3071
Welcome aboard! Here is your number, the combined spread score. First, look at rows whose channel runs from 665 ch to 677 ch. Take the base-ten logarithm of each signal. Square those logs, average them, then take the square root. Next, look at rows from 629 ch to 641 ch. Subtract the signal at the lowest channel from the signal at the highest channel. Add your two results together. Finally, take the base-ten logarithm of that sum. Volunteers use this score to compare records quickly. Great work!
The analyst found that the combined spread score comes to 1.0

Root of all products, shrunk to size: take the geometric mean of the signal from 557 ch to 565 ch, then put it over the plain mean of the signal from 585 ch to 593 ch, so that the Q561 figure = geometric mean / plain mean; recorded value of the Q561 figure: 1.24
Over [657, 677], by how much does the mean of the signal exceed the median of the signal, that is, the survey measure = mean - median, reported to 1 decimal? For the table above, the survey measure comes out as -1.1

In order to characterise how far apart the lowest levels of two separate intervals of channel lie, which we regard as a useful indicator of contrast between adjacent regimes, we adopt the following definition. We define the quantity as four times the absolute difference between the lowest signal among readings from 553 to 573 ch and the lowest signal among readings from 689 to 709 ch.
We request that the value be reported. 19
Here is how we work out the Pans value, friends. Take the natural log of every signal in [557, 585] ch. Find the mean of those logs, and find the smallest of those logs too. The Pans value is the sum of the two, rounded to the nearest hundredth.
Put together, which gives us 7.95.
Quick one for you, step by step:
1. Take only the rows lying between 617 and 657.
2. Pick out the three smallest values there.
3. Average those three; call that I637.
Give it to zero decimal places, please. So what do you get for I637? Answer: 54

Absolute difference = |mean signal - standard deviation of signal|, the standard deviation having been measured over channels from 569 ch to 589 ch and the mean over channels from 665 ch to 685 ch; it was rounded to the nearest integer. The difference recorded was 56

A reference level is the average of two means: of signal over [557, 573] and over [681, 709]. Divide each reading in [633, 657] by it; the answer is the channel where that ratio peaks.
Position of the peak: 639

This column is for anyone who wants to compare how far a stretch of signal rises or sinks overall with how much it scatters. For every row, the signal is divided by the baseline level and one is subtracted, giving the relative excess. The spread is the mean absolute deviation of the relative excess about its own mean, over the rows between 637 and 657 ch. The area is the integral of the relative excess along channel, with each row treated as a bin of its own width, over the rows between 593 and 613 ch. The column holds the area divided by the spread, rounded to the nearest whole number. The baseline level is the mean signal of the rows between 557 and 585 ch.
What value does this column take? -168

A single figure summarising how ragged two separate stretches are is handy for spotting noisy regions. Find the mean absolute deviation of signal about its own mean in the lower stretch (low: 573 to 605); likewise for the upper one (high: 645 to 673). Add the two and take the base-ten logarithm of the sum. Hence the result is 1.2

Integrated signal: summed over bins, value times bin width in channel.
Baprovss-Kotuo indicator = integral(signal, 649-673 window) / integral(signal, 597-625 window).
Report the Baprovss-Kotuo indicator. 1.20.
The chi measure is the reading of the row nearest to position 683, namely 55.01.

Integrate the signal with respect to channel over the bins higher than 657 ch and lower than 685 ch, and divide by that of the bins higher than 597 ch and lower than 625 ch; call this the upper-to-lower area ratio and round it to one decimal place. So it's 1.4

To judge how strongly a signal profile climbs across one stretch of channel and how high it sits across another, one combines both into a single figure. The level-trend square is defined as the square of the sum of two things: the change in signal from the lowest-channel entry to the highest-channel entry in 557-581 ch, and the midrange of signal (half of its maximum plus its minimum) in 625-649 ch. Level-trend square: 3134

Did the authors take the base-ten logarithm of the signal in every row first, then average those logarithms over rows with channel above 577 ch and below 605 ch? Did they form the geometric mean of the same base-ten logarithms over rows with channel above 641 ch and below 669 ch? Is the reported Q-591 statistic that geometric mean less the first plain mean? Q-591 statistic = 0.19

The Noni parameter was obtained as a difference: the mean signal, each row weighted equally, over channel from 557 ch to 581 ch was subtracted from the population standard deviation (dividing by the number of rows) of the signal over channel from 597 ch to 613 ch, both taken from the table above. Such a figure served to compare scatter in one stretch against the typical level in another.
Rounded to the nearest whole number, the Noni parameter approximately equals -46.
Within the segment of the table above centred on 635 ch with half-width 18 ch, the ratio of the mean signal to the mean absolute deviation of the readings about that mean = 23.1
